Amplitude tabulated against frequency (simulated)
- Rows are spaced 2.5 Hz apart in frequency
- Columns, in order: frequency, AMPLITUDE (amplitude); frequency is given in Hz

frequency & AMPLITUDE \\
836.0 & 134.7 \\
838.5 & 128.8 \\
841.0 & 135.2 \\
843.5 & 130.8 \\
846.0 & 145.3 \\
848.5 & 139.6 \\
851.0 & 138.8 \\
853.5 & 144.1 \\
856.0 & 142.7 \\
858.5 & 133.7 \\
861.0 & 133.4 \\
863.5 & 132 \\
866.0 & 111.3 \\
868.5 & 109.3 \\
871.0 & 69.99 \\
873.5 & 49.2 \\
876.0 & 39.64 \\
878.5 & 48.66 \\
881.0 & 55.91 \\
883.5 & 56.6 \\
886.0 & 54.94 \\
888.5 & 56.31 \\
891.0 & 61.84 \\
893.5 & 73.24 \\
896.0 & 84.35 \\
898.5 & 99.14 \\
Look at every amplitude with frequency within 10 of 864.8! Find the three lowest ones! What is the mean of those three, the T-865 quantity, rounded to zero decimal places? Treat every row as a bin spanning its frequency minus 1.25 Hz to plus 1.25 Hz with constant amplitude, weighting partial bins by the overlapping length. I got 76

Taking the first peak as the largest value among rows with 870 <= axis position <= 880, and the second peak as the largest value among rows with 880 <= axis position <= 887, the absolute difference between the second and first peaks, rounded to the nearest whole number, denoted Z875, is 13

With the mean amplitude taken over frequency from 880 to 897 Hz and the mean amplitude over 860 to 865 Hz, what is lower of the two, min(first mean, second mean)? 63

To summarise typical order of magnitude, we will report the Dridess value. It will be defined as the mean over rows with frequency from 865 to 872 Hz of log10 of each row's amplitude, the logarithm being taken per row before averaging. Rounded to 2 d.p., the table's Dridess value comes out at 1.98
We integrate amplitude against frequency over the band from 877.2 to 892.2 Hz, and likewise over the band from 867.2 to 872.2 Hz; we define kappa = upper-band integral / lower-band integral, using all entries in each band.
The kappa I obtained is 1.9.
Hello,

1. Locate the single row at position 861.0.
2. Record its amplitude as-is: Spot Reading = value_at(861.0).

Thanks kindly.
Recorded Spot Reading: 133.4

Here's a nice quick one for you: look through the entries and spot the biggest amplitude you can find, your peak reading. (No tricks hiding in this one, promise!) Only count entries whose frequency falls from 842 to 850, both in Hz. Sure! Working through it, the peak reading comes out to 145.3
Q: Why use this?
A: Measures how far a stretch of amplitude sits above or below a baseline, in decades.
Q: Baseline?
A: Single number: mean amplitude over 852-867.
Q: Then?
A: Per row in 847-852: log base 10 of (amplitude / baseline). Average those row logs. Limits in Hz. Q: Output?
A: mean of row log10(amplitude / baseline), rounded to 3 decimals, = 0.020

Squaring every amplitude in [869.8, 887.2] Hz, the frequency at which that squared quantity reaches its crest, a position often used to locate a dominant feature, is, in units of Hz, 871.0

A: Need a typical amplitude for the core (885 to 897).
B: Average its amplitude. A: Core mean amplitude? 66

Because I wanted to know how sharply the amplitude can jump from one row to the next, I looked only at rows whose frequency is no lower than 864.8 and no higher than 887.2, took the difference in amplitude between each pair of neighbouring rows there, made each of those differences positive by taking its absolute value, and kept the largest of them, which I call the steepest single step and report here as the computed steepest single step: 39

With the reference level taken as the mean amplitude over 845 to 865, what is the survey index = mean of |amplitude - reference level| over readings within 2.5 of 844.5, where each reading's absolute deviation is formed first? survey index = 7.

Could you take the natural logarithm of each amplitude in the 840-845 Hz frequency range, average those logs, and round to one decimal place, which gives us 4.9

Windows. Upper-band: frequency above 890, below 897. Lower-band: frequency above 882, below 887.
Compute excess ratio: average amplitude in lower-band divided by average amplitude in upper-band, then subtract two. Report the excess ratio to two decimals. -1.24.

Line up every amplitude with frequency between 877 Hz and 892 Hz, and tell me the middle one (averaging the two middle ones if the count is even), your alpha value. 56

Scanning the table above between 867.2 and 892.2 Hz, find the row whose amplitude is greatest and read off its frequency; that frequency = 868.5 Hz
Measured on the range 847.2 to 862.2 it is 853.5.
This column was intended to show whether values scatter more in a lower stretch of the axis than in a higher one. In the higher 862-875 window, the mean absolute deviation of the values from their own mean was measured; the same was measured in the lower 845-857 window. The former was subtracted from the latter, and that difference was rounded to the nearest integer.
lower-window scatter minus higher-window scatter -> -25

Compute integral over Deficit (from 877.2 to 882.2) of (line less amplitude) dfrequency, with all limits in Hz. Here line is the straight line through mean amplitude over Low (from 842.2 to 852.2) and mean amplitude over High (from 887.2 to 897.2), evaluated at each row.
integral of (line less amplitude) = 180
